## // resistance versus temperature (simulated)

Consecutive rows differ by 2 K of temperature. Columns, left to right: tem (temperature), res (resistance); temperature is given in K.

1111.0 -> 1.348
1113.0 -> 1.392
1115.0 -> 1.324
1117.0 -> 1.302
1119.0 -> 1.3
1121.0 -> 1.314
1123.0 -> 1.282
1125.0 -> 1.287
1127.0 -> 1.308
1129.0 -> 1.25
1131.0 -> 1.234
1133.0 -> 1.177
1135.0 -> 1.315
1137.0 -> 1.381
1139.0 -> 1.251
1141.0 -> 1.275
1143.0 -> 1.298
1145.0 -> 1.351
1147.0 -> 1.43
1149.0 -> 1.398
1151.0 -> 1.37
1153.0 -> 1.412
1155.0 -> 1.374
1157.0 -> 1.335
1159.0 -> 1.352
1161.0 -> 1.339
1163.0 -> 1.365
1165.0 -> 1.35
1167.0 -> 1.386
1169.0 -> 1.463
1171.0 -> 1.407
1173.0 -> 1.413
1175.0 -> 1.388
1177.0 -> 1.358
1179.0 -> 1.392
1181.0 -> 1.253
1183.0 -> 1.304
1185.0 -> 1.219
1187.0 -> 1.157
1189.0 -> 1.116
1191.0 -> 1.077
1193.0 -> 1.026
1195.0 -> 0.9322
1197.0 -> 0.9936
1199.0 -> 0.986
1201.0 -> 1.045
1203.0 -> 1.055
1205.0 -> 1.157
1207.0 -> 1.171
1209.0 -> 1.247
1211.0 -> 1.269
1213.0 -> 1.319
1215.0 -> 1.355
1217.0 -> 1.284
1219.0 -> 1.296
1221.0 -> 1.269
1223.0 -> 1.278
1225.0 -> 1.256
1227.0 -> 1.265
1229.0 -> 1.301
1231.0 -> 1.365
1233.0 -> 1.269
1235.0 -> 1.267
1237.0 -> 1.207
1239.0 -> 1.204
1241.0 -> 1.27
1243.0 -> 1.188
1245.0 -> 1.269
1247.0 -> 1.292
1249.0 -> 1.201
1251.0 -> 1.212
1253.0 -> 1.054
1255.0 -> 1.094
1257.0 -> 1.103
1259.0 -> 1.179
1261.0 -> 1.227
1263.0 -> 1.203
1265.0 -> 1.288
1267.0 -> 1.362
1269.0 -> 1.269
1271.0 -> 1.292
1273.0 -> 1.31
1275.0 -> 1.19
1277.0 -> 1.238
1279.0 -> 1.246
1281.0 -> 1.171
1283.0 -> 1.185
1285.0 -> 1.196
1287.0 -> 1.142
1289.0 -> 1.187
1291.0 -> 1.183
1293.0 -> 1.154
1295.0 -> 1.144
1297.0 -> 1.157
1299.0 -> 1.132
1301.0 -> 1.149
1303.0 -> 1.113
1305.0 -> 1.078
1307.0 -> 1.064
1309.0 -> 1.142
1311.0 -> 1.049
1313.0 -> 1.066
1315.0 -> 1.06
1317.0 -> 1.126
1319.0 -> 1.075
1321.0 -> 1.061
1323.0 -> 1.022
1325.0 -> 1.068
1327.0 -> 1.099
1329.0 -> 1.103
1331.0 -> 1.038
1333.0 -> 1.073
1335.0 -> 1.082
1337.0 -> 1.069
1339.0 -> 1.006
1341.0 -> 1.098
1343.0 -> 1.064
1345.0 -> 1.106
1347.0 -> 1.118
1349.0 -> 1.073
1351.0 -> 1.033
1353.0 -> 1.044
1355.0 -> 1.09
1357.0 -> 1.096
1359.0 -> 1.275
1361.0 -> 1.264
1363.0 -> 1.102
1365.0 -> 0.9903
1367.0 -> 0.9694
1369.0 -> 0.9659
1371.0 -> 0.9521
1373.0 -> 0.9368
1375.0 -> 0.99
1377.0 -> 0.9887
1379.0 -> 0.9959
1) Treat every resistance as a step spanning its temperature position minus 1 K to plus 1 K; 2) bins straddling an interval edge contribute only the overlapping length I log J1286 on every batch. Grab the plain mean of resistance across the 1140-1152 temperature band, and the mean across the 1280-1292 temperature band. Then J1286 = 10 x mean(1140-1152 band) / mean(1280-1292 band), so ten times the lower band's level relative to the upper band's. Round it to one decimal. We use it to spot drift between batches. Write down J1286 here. 11.5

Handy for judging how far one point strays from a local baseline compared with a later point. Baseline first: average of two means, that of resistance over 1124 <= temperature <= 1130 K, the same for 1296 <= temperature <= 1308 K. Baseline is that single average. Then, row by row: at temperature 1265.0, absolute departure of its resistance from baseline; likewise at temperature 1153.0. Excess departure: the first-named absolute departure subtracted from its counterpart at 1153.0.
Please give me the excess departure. 0.12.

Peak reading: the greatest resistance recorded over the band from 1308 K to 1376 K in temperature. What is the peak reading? 1.275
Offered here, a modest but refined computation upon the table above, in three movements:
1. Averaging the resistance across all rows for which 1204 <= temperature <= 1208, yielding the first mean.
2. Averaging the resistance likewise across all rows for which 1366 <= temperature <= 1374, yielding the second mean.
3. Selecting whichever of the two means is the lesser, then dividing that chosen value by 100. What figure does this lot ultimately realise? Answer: 0.0096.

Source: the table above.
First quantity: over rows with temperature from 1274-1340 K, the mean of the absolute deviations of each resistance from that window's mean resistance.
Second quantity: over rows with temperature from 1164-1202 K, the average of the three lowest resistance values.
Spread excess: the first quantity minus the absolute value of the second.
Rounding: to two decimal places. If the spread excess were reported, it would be -0.92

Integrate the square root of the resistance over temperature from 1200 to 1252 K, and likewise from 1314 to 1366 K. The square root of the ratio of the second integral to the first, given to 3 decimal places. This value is 0.967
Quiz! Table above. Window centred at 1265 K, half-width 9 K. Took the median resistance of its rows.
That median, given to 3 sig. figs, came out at 1.27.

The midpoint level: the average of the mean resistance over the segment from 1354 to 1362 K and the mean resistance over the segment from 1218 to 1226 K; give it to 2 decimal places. 1.23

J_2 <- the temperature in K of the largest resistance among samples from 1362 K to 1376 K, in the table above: 1363.0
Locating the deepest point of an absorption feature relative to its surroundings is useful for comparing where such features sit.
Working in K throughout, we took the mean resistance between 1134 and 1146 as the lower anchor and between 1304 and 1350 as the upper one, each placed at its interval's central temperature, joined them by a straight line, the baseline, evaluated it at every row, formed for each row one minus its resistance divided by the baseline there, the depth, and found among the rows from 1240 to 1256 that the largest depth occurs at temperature 1253.0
